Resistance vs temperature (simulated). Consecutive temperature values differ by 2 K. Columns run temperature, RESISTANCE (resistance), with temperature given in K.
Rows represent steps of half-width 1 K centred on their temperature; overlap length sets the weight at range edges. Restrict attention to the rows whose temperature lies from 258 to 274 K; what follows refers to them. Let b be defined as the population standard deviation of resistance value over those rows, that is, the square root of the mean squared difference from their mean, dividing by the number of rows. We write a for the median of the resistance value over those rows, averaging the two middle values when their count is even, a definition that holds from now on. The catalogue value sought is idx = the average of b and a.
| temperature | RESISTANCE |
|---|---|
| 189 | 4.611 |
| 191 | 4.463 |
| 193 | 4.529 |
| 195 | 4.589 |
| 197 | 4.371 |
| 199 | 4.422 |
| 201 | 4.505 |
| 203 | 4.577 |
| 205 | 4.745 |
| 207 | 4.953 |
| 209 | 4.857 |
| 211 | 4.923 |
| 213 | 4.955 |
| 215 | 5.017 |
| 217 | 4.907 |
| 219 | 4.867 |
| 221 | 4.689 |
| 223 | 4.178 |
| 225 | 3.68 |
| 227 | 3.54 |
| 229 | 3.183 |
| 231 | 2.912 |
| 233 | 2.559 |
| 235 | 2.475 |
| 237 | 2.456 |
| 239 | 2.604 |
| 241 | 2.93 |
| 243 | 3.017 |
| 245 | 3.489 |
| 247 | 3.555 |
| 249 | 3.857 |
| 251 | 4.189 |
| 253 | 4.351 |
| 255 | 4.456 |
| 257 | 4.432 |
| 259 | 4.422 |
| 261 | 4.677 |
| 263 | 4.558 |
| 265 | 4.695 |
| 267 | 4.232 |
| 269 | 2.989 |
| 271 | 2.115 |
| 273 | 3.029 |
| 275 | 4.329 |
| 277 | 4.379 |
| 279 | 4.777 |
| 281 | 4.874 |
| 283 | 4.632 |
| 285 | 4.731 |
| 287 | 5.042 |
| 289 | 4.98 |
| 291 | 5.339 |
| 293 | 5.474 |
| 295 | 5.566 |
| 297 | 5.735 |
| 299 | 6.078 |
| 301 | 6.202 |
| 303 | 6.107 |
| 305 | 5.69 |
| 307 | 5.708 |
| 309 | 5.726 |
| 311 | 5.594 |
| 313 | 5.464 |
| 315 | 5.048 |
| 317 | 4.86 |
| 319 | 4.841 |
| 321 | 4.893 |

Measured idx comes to 2.6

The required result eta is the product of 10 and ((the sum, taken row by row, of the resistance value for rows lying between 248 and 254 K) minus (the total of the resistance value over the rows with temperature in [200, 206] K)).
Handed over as -14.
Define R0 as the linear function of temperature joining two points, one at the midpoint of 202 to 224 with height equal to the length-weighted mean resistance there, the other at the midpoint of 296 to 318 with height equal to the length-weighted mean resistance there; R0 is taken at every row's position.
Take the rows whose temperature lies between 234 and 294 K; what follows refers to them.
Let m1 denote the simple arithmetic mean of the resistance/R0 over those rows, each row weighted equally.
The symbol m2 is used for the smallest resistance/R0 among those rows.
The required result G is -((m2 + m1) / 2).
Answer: -0.58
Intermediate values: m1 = 0.76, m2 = 0.4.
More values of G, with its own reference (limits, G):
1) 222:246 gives -0.56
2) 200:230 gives -0.79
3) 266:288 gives -0.58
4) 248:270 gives -0.69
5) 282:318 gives -0.91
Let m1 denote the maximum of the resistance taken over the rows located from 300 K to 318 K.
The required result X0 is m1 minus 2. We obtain 4.2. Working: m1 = 6.202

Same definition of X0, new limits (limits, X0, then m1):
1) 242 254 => 2.4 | 4.351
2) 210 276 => 3.0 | 5.017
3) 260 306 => 4.2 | 6.202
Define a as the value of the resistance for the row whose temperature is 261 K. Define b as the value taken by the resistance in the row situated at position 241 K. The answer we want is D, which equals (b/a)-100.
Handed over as -99.4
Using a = 4.677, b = 2.93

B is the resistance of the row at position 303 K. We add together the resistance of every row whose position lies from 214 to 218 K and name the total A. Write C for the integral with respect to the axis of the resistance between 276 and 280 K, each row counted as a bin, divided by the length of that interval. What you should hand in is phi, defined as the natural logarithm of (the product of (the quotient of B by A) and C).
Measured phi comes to 1.0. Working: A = 10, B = 6.107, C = 4.58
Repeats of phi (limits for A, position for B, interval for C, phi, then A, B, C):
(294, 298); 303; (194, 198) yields 0.9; 11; 6.107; 4.48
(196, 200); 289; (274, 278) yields 0.9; 9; 4.98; 4.35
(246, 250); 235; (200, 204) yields 0.4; 7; 2.475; 4.54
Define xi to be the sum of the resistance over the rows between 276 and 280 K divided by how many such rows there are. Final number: 4.58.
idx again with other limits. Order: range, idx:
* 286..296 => 2.8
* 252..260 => 2.2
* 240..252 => 2.0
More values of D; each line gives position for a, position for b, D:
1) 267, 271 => -99.5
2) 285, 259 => -99.1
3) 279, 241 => -99.4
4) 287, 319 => -99.0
